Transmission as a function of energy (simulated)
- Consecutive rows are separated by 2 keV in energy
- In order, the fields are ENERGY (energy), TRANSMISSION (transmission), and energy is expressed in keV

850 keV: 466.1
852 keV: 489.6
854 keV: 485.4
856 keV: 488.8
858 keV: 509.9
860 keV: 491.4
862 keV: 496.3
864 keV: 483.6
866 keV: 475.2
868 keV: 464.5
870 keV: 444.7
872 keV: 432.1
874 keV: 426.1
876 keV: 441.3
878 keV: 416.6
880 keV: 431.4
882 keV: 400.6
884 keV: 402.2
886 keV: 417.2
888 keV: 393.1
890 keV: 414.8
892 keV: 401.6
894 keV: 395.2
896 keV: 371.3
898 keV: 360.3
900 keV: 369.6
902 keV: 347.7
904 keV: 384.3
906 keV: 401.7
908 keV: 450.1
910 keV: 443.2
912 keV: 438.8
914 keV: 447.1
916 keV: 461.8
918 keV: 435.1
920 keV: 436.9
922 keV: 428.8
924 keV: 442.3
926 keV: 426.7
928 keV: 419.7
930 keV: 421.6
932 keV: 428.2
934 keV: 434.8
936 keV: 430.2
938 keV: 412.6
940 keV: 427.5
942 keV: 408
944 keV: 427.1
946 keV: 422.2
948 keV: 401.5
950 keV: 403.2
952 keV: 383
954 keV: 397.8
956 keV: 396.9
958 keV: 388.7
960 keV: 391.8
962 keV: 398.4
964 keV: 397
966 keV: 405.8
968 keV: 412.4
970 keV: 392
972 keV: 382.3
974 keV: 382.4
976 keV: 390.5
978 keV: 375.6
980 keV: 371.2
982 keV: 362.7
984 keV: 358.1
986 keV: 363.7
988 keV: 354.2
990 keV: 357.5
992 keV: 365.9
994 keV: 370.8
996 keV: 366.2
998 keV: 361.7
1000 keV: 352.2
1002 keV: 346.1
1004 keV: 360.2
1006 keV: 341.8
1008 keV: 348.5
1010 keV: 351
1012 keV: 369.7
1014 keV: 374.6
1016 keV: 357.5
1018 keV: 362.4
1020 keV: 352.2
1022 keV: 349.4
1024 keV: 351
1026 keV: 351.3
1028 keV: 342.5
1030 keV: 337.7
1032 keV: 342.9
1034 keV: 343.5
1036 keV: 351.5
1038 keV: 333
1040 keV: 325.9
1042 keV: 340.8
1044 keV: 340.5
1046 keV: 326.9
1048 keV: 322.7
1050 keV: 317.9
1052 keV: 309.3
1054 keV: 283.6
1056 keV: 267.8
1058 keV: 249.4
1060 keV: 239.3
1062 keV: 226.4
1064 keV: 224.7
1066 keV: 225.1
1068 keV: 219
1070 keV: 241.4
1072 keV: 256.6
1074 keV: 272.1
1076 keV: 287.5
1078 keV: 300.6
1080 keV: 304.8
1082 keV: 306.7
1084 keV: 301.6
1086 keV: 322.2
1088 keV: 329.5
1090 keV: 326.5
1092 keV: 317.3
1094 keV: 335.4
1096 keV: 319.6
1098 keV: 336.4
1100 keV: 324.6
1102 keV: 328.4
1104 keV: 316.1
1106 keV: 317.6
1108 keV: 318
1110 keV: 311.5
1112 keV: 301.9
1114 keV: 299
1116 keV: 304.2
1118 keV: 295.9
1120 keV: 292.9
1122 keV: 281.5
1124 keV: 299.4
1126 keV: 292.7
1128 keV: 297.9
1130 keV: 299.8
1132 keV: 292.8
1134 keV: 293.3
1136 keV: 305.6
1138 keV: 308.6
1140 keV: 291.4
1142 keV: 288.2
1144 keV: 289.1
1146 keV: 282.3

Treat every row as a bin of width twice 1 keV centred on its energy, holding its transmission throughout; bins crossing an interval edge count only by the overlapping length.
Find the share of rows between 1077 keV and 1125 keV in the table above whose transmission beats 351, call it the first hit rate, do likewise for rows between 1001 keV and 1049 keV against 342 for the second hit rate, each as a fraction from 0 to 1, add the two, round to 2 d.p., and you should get 0.67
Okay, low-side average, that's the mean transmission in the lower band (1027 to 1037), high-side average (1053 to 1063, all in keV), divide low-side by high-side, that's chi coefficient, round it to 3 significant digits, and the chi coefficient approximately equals 1.36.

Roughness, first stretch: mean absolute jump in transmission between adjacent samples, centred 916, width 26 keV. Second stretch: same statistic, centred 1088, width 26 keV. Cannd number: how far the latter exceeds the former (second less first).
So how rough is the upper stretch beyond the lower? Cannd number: -4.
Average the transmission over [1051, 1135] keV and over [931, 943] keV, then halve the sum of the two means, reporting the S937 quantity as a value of 358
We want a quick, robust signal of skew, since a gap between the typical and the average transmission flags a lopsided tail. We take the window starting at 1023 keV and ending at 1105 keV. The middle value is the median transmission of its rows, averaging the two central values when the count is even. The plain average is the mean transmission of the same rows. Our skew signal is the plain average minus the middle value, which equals -15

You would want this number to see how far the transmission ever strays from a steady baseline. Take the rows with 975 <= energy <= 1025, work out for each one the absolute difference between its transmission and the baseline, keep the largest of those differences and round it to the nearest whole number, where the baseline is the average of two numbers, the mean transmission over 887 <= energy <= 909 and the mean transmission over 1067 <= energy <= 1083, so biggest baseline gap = 59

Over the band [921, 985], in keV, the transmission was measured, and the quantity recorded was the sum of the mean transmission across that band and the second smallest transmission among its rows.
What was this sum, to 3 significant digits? 766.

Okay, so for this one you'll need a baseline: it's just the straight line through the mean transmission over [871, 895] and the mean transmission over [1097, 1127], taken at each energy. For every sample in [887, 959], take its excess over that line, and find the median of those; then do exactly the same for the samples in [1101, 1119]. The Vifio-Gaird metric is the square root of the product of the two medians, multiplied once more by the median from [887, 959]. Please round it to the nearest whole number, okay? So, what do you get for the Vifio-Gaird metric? 200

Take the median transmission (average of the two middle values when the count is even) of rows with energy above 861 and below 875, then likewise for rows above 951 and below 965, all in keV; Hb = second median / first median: 0.85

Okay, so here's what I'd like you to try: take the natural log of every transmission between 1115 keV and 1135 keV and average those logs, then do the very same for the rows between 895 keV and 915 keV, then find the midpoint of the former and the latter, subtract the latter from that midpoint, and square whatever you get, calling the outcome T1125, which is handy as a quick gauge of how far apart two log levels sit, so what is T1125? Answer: 0.023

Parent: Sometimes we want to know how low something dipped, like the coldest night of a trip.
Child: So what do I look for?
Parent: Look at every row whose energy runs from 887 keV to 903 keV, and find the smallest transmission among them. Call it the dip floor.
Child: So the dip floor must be 347.7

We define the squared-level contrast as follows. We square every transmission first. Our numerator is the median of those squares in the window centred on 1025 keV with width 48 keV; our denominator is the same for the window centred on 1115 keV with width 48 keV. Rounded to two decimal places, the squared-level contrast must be 1.30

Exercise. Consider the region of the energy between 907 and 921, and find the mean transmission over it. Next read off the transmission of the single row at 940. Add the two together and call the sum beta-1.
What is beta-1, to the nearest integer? 872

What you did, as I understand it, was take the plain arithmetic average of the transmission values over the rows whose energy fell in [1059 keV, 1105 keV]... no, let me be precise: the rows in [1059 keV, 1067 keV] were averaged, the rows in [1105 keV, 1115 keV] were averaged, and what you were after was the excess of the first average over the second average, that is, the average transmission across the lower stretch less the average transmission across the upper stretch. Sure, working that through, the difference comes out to -81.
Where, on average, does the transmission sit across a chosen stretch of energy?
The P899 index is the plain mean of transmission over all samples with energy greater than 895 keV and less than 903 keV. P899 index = 362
